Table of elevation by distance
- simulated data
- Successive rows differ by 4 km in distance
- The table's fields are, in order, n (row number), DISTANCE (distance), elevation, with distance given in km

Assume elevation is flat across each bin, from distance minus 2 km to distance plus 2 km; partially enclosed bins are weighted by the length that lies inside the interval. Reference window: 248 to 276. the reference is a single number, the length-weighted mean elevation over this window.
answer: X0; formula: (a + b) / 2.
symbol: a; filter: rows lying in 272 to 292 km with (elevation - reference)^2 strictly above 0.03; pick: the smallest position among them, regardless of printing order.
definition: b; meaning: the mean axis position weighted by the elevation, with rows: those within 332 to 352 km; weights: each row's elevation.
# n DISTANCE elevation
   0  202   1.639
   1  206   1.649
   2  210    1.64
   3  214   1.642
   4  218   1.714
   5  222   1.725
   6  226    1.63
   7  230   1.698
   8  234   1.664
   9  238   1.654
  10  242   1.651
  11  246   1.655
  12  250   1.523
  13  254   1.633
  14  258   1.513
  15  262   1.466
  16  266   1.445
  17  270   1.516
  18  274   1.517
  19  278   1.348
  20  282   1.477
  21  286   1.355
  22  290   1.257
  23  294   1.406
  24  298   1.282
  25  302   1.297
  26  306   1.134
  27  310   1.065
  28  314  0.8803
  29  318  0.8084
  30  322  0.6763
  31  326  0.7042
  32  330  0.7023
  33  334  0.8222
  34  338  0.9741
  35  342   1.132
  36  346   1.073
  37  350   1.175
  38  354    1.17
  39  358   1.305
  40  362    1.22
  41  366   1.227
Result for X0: 316.3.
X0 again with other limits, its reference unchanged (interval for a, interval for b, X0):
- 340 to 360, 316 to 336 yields 334.0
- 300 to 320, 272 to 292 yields 291.9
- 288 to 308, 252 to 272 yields 275.9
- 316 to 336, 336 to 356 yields 332.2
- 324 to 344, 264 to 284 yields 300.0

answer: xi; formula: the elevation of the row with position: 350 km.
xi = 1.175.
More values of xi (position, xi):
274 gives 1.517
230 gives 1.698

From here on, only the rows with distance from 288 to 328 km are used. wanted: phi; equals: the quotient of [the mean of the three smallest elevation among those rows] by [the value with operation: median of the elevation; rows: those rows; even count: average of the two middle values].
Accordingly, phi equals 0.66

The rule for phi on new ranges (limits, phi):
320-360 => 0.68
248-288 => 0.92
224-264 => 0.91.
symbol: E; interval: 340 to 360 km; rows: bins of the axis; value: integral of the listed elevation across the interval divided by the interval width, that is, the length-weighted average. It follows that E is 1.2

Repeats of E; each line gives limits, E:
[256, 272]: 1.5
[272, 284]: 1.4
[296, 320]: 1.1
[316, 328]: 0.7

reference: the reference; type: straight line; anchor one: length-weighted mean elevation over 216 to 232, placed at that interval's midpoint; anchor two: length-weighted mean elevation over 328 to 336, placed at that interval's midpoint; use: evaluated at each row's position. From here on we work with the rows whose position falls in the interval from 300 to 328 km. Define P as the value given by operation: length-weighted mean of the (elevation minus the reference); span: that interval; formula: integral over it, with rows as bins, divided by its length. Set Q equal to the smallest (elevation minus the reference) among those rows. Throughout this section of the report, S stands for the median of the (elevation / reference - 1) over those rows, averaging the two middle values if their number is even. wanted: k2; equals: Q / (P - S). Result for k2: -2.8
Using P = 0.02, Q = -0.17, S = 0.0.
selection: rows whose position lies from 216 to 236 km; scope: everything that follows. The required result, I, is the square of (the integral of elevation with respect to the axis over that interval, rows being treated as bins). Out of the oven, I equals 1137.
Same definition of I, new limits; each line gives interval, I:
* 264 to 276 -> 321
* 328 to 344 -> 211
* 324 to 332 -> 32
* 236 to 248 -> 394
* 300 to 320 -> 430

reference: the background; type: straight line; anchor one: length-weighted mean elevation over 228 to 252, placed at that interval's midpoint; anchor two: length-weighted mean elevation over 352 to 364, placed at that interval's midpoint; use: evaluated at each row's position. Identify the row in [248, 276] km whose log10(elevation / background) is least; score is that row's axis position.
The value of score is 266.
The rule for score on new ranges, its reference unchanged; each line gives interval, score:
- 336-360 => 338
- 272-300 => 290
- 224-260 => 250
